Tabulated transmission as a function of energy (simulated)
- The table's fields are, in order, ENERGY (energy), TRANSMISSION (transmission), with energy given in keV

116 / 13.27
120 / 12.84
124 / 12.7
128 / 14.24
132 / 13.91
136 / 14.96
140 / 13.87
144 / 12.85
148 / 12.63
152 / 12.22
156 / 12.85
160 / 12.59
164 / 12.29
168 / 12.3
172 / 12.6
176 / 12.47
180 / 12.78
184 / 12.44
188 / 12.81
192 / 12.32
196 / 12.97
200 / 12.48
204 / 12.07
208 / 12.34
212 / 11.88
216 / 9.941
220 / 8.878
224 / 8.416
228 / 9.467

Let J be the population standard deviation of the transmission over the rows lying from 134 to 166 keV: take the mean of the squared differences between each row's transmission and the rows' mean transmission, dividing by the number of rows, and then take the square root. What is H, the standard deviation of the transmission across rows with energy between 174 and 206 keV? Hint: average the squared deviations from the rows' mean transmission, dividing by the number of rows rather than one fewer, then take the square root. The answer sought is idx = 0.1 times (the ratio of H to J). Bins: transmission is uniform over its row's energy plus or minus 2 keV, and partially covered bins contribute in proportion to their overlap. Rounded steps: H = 0.3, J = 0.87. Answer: 0.03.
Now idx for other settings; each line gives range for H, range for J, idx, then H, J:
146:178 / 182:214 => 0.06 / 0.2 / 0.33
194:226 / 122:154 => 0.19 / 1.7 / 0.89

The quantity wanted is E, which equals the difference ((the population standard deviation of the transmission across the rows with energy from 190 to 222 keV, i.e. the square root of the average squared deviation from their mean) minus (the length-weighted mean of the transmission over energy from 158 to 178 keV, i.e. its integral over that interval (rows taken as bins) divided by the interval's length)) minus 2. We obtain -13.1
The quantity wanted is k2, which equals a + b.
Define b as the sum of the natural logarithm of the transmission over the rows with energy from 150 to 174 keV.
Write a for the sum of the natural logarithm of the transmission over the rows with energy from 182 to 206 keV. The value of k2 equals 30.3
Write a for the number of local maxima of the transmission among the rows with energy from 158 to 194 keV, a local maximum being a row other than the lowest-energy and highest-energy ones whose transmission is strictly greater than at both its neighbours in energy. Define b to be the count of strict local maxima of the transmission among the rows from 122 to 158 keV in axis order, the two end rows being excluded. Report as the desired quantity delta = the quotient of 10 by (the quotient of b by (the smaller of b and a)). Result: 10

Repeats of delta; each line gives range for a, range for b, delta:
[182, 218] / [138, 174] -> 10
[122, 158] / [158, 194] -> 7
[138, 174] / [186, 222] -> 5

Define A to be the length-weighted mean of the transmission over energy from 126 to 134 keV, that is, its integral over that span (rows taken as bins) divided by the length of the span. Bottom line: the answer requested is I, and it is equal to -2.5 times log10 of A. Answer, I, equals -2.87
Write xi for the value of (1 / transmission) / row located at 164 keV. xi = 0.0814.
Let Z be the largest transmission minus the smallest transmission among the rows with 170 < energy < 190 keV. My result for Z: 0.4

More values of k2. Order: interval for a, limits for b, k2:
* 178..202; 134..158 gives 30.7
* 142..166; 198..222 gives 29.7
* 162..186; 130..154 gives 30.7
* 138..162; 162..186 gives 30.5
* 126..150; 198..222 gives 30.2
